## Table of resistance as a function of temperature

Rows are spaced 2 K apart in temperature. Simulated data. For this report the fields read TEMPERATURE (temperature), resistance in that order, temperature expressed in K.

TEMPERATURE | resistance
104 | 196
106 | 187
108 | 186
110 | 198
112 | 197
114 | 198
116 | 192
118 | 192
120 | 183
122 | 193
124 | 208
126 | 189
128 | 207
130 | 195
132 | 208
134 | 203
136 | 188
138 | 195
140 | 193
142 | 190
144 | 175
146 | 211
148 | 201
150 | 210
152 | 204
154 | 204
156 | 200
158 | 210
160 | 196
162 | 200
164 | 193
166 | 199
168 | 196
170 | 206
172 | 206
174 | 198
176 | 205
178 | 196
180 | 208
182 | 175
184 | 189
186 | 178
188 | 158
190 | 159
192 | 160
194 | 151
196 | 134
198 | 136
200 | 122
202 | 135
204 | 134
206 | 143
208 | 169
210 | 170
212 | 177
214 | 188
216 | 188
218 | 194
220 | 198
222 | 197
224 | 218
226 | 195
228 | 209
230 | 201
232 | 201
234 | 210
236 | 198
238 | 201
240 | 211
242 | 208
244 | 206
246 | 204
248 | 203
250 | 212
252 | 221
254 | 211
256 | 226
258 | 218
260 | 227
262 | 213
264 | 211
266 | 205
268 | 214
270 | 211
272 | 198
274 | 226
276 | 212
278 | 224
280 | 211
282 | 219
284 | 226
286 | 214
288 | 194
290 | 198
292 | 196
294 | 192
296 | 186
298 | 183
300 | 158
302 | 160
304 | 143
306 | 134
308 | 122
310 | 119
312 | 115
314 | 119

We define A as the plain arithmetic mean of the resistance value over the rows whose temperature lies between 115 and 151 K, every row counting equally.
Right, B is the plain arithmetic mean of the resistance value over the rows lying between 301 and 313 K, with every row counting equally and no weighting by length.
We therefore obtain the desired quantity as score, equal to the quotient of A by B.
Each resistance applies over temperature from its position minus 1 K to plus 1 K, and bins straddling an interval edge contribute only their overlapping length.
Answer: 1.49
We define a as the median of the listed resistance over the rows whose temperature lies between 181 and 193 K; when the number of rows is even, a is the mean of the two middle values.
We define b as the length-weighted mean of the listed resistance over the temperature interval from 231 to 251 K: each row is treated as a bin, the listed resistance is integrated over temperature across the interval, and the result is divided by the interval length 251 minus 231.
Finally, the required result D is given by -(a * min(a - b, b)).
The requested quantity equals 6348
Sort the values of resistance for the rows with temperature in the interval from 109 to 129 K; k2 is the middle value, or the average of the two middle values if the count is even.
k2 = 195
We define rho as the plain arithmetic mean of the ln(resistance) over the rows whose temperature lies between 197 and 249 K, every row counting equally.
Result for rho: 5.21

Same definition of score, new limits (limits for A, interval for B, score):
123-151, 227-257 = 0.95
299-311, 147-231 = 0.76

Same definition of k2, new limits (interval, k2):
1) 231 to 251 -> 205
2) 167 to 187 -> 197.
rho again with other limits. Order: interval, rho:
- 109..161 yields 5.29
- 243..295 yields 5.35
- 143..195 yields 5.25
